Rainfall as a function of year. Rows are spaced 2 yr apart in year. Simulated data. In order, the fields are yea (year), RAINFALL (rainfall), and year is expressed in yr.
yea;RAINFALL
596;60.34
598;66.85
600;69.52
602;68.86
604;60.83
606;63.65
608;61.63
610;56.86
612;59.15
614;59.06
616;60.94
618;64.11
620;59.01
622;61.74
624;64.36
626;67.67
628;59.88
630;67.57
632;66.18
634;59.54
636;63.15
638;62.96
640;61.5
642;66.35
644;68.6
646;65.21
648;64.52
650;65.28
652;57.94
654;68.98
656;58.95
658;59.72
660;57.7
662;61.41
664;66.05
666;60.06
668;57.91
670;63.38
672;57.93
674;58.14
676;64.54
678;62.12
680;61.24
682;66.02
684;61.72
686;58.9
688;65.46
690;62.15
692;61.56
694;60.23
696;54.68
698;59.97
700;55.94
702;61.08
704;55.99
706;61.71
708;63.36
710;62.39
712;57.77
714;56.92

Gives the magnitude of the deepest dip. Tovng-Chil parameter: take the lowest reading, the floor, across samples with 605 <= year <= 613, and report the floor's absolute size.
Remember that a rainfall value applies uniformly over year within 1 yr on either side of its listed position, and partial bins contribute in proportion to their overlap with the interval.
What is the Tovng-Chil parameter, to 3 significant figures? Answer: 56.9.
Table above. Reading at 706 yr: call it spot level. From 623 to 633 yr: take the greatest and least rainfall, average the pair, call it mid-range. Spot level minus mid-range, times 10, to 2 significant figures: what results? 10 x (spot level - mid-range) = -21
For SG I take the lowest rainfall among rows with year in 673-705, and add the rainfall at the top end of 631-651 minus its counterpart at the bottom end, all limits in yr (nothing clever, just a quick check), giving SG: 54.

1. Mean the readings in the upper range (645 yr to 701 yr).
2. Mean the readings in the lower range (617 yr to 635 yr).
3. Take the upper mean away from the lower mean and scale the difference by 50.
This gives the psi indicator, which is 100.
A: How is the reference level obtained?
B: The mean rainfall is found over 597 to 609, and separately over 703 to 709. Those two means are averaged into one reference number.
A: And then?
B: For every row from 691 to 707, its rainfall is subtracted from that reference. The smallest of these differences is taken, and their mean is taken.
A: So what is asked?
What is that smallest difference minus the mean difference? -2.8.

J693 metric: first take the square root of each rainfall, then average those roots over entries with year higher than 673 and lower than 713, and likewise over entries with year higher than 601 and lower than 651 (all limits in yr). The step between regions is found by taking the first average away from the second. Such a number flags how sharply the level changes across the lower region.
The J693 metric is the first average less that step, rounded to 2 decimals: 7.64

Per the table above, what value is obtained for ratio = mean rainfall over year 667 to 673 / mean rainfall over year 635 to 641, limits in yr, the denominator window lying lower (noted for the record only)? 0.96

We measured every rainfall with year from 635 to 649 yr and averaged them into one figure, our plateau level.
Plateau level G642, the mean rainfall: 64.6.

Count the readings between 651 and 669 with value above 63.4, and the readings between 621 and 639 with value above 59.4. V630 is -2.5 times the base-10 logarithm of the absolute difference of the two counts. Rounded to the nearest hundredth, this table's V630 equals -2.11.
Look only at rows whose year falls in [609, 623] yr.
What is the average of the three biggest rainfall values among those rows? 62.3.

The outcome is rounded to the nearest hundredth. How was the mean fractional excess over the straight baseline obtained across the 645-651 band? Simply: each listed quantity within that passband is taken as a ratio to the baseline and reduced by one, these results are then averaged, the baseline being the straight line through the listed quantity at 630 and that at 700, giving 0.01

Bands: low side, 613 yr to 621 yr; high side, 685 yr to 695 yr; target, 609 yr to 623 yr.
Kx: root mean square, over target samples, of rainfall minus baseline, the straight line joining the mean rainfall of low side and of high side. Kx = 2.2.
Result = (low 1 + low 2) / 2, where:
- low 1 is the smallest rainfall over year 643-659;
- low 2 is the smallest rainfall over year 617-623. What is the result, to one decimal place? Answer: 58.5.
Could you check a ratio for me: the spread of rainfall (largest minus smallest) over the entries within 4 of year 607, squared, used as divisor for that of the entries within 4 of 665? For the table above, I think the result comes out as 0.18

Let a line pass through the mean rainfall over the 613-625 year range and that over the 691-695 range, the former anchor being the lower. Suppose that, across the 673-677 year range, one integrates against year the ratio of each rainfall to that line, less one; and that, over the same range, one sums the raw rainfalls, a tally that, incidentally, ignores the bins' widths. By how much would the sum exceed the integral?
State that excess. 123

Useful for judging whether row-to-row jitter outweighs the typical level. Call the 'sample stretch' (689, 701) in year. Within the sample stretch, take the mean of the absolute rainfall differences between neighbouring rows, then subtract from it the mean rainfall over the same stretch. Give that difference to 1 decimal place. -55.7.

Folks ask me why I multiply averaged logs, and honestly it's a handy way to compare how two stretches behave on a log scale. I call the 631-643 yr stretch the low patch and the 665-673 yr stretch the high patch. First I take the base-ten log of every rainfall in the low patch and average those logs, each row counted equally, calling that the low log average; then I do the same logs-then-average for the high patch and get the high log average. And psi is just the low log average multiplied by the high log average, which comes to 3.20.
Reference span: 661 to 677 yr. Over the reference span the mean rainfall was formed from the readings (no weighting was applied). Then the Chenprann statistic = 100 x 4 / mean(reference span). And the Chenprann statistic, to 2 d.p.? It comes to 6.54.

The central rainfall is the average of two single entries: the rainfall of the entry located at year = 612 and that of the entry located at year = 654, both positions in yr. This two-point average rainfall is 64.1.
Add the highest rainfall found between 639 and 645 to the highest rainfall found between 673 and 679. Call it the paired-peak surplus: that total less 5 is 128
